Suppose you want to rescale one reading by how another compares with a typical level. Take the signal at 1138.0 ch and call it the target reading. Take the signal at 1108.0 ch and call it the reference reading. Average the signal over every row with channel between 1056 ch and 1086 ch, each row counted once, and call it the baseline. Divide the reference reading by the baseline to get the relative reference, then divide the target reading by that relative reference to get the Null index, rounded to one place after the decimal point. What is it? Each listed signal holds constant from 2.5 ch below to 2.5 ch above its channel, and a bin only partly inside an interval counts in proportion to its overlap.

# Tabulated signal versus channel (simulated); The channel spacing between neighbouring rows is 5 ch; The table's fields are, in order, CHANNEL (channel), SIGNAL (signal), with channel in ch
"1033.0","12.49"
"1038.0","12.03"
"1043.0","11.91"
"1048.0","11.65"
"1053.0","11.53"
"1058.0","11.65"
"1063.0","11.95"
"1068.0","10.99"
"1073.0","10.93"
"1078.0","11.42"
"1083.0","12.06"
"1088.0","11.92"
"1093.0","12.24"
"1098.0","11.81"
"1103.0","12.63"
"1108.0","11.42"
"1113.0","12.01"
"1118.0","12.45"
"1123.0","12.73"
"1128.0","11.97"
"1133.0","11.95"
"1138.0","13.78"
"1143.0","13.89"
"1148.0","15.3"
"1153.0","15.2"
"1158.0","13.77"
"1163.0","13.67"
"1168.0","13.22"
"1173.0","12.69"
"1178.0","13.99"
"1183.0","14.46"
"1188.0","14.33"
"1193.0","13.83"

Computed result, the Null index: 13.9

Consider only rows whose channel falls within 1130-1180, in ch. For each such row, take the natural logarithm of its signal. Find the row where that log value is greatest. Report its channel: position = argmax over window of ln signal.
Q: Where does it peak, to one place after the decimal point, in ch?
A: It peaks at 1148.0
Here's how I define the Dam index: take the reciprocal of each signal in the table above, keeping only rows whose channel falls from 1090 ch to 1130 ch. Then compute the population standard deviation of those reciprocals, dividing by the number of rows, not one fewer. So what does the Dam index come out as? 0.0028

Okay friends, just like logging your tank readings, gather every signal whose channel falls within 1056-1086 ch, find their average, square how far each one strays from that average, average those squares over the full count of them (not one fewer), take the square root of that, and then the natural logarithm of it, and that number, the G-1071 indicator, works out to -0.8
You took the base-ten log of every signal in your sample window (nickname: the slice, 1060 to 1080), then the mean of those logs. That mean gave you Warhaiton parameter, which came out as 1.05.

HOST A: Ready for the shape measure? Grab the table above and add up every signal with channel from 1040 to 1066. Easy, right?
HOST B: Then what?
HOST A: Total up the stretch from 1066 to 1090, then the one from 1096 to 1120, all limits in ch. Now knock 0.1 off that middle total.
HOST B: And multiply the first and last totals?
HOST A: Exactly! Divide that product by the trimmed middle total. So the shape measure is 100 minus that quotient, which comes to 38.1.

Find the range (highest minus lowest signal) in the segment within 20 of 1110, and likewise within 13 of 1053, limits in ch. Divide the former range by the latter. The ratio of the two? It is 3.1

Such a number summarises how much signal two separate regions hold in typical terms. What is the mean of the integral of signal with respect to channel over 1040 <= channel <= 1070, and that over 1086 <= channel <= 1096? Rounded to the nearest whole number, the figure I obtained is 235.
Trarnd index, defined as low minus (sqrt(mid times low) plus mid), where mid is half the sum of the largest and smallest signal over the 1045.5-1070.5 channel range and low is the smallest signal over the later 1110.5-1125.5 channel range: -11.2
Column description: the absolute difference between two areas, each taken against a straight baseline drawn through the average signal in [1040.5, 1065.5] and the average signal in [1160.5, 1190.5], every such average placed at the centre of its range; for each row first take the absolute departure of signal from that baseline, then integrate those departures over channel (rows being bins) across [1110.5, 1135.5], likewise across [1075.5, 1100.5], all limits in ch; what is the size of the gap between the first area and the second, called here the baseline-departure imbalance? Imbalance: 5.9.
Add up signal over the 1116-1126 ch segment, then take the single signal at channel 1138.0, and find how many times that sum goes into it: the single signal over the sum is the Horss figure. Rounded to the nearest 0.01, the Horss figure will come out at 0.55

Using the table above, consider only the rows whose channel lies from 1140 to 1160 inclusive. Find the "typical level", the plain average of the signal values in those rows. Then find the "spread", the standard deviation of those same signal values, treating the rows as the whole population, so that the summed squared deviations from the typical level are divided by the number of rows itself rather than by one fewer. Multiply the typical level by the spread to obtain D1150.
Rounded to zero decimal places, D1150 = 10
